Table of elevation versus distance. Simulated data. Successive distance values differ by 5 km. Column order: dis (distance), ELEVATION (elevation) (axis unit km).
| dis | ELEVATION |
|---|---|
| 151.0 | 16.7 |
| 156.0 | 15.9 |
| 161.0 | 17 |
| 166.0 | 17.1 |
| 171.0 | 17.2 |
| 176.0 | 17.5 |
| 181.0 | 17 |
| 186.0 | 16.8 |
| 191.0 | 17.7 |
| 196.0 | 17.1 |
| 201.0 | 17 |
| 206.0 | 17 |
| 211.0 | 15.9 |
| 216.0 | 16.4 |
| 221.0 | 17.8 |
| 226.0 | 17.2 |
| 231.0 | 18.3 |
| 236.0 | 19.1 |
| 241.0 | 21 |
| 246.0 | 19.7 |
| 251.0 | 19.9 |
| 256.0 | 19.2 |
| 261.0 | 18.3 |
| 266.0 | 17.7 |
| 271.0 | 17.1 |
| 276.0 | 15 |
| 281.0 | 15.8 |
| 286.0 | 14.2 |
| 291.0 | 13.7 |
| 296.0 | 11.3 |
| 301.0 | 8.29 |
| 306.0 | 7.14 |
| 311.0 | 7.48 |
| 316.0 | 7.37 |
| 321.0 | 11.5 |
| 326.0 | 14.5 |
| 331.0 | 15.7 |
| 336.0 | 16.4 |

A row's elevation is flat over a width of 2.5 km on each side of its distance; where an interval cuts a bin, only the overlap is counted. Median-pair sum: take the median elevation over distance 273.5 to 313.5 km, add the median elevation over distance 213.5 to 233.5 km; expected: 30.0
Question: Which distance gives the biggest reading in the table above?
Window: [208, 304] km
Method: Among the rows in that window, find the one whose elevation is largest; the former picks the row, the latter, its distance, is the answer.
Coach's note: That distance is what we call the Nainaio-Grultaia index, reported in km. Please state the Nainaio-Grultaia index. 241.0 km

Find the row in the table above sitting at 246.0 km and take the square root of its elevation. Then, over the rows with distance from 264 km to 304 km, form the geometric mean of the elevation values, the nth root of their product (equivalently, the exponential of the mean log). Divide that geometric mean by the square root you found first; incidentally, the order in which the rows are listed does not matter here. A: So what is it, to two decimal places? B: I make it 3.11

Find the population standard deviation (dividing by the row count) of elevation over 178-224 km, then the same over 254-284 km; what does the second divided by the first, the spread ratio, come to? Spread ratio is 2.6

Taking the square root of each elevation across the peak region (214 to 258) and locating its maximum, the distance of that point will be 241.0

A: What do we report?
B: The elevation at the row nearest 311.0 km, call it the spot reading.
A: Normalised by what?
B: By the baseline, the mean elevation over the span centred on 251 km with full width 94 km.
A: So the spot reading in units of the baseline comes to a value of 0.44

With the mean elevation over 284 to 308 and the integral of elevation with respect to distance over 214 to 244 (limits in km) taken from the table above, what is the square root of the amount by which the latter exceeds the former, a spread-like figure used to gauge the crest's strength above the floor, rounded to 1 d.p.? 23.2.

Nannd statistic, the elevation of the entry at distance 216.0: 16.4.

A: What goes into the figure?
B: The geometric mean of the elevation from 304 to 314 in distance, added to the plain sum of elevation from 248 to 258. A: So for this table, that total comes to 46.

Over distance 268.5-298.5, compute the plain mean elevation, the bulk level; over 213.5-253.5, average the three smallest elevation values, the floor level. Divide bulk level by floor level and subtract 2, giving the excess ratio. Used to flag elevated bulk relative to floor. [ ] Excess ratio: -1.2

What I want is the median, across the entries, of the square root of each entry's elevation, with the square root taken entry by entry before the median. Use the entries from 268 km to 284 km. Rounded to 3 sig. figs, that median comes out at 3.97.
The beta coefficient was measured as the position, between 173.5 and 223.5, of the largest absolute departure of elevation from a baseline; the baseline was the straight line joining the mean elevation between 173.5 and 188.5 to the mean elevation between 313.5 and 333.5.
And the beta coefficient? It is 221.0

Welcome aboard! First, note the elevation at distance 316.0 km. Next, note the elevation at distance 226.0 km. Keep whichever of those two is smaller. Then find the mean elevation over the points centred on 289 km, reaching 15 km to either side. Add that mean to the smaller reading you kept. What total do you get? 20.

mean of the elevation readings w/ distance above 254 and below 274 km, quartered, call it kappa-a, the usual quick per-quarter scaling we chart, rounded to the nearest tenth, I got 4.5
